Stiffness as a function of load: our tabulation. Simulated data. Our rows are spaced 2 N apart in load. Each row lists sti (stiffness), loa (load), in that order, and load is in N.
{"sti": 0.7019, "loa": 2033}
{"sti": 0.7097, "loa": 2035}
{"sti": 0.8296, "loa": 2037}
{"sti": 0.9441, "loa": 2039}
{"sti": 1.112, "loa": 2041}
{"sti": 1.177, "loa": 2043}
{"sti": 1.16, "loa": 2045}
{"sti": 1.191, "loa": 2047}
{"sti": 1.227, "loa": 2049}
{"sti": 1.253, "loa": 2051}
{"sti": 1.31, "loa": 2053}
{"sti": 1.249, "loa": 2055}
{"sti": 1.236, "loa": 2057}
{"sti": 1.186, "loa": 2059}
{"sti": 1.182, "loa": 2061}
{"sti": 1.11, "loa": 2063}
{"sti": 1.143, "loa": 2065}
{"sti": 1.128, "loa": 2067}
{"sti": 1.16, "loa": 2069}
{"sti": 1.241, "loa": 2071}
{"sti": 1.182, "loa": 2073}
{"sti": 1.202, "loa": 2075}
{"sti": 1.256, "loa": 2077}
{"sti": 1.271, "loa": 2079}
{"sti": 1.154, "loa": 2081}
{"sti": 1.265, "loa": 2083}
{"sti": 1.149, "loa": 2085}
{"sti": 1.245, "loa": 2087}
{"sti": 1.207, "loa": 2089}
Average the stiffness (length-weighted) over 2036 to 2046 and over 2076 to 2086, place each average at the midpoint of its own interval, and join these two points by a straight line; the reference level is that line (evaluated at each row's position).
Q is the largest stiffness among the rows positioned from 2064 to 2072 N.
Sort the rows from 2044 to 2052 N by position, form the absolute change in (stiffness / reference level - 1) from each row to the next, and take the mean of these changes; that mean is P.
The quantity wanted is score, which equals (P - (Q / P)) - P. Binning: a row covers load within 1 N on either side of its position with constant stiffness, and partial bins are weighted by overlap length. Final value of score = -63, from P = 0.020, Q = 1.241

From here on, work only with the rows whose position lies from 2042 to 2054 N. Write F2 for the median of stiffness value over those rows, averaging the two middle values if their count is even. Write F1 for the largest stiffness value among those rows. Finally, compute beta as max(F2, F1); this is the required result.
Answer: 1.31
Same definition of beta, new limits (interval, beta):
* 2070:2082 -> 1.27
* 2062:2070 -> 1.16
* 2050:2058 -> 1.31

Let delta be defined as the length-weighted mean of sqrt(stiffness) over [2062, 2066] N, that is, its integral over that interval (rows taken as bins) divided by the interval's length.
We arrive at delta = 1.06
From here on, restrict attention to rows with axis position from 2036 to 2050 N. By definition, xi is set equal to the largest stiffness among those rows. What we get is 1.227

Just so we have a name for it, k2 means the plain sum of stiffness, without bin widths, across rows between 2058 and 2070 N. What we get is 6.9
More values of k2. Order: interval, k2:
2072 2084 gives 7.3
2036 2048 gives 6.4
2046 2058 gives 7.5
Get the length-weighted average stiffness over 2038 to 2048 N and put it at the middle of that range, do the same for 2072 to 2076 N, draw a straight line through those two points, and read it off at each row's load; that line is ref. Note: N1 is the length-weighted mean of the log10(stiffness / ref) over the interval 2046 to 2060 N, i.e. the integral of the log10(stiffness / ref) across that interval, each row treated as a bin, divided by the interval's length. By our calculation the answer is 0.03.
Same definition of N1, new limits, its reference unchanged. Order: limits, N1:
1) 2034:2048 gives -0.05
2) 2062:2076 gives -0.01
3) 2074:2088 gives 0.00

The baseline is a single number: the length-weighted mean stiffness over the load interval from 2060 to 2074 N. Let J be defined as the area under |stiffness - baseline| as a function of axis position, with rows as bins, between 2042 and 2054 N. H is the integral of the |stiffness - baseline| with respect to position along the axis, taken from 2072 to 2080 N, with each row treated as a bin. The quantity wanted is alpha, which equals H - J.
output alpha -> -0.17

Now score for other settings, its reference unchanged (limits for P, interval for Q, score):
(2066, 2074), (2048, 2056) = -28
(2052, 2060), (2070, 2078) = -27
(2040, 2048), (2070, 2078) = -38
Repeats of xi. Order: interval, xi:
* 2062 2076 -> 1.241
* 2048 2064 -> 1.31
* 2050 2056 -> 1.31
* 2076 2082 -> 1.271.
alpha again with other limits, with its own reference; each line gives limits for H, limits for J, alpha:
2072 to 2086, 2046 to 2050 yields 0.58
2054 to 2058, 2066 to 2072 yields 0.08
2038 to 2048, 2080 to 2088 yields 0.22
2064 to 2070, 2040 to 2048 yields -0.07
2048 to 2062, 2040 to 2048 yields 0.80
